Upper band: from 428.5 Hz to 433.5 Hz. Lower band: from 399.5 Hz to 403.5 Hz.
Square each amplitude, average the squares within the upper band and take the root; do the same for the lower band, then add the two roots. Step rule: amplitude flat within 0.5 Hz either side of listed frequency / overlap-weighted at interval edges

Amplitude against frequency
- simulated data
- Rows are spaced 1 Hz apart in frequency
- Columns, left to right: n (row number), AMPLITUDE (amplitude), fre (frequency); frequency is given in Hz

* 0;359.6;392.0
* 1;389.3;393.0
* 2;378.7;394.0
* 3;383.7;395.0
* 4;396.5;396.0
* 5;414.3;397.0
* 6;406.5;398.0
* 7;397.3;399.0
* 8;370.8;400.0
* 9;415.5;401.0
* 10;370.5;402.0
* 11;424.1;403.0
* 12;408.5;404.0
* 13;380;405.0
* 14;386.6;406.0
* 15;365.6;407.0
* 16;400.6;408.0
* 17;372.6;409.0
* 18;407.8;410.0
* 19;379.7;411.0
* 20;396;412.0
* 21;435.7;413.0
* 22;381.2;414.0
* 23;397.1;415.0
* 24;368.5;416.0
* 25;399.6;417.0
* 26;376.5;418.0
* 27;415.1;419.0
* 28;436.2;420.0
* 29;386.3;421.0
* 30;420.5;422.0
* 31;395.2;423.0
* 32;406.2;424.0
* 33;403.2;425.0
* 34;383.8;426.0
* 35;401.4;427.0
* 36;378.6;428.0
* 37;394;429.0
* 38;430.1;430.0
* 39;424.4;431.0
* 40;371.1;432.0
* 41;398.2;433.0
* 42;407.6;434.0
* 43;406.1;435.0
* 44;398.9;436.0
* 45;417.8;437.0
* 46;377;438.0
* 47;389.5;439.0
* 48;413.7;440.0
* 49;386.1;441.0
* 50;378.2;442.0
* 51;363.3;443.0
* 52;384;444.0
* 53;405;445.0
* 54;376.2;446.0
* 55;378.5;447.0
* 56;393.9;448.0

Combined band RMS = 800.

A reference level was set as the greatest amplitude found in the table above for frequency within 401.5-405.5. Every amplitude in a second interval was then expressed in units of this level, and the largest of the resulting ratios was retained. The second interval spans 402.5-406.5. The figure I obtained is 1.00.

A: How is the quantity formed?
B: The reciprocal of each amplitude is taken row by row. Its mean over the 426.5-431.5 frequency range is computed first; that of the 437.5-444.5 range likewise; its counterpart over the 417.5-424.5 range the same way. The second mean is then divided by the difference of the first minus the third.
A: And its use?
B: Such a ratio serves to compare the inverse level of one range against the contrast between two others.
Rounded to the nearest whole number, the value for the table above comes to -764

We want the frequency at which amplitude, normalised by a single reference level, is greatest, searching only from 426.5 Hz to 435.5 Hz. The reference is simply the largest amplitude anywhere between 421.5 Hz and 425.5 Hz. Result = 430.0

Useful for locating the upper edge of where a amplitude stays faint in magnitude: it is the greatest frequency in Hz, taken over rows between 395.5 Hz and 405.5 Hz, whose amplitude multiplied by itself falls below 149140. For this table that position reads 405.0 Hz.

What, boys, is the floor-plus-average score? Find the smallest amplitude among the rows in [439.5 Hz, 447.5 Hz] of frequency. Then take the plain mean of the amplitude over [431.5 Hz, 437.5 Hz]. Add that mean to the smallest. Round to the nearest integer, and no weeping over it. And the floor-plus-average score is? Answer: 763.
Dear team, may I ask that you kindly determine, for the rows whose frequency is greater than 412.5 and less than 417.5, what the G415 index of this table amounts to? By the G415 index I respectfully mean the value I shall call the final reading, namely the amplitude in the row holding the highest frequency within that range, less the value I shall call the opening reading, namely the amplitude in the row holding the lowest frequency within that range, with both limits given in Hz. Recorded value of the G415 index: -36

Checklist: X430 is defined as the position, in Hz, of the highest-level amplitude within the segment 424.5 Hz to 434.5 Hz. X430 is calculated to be 430.0 Hz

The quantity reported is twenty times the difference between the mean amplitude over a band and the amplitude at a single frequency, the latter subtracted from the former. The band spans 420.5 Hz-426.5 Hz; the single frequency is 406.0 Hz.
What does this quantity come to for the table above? 252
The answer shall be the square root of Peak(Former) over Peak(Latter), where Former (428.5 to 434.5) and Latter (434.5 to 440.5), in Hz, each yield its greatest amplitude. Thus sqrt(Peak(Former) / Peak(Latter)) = 1.01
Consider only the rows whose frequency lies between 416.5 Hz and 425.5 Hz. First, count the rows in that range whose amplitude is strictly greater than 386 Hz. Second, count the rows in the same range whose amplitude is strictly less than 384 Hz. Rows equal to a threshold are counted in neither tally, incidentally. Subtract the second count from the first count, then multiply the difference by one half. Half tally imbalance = 3.5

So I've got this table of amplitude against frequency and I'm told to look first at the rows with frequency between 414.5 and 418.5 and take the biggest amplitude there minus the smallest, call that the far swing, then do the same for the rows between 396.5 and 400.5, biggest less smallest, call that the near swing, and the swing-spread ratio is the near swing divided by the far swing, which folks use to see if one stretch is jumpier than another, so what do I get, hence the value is 1.4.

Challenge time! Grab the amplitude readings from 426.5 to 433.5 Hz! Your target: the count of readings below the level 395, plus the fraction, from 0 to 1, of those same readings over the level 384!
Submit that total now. 3.7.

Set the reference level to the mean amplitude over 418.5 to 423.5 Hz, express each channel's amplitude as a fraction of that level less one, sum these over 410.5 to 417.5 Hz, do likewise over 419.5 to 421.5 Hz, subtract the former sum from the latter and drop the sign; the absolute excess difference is 0.29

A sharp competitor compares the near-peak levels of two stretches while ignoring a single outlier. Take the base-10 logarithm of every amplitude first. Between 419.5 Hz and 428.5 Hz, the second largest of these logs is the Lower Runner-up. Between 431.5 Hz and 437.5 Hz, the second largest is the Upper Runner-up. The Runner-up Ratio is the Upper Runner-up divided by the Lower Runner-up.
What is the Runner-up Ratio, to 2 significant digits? 0.99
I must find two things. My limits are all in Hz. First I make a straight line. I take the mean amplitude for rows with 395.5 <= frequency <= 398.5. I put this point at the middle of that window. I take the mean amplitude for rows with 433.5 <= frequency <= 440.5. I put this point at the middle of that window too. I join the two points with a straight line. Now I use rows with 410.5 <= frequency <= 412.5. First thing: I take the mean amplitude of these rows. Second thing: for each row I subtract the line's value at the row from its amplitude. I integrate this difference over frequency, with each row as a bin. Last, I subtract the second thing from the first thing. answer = 421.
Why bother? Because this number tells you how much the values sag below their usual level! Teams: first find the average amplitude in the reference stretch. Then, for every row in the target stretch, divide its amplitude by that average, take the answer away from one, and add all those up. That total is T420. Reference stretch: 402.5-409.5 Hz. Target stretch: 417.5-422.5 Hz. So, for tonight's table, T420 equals -0.20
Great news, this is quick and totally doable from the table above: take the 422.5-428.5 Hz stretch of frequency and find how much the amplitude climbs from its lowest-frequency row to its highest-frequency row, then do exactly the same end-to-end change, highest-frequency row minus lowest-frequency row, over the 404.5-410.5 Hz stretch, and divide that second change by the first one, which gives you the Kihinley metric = -1.7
